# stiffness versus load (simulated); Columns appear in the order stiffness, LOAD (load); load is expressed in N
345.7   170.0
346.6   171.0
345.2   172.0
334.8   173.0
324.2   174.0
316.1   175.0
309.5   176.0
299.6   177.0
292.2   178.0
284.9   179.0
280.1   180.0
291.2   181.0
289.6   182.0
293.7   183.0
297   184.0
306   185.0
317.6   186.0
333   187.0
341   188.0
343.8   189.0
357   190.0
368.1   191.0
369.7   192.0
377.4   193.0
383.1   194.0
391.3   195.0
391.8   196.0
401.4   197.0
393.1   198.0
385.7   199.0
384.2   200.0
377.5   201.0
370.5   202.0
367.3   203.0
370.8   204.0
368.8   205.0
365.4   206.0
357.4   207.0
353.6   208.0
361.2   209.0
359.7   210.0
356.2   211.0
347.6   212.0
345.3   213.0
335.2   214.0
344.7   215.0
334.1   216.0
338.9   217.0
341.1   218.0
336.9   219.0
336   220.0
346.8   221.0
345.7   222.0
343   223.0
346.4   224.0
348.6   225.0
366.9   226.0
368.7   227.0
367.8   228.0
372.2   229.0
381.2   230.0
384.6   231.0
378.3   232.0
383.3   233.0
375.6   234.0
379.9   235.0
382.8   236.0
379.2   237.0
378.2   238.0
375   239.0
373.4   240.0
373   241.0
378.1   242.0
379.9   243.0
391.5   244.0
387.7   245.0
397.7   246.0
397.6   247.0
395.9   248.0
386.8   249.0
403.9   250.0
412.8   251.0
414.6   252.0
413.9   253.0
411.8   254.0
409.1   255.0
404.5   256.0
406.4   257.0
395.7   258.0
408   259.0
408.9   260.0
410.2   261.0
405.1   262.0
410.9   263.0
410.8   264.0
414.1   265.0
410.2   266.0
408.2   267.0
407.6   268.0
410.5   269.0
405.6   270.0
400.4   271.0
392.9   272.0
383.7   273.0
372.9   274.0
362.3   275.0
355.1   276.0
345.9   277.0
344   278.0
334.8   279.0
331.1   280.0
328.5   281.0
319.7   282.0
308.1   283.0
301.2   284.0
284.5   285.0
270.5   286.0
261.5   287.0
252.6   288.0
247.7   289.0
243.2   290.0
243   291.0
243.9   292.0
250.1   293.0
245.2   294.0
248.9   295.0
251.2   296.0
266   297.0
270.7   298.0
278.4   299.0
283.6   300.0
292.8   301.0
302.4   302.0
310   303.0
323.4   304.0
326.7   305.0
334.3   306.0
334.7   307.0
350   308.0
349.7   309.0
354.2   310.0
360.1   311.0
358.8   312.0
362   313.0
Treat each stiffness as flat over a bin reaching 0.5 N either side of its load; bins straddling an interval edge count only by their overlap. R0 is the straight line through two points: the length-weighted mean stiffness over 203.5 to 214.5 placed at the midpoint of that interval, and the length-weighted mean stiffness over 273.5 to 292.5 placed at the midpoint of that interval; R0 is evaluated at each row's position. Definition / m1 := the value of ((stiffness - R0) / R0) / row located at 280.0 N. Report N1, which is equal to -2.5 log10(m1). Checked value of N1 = 2.7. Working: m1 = 0.09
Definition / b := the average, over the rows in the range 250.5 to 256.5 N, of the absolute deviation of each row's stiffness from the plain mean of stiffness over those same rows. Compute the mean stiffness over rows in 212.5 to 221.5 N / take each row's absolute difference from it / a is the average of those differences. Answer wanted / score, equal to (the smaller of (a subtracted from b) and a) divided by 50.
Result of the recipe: -0.02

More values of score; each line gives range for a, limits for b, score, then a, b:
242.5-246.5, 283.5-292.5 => 0.11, 5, 16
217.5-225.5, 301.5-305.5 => 0.08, 4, 9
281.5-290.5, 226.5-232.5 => -0.36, 24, 6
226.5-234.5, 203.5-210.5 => -0.01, 5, 5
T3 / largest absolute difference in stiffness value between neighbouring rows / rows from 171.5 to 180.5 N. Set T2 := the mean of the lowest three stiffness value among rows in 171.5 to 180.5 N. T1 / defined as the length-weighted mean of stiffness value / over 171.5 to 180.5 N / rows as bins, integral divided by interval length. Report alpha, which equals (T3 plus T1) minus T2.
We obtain 34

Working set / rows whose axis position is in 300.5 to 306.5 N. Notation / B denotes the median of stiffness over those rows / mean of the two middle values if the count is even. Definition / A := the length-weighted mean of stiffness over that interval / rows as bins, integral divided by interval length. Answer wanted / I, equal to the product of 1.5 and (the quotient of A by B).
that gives 1.492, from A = 315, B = 317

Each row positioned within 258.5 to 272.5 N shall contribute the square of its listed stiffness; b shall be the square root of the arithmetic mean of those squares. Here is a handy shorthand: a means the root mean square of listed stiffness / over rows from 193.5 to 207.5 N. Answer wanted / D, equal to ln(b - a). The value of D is 3.3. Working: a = 379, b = 407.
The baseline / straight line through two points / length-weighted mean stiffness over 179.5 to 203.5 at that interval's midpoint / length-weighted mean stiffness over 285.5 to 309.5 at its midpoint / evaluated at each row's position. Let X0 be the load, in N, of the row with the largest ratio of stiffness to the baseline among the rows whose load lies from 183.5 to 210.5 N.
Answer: 197.0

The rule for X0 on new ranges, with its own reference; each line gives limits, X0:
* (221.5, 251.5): 251.0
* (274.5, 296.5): 275.0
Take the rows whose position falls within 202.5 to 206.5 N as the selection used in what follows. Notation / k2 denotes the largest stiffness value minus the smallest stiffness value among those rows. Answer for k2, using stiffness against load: 5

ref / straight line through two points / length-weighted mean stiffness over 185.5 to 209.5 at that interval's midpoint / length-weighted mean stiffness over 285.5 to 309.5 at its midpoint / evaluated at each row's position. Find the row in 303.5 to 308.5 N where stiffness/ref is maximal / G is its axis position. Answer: 308.0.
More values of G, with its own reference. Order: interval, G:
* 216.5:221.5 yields 221.0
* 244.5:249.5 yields 247.0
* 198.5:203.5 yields 199.0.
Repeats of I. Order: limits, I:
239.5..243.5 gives 1.501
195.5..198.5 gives 1.509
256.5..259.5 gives 1.489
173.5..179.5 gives 1.499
